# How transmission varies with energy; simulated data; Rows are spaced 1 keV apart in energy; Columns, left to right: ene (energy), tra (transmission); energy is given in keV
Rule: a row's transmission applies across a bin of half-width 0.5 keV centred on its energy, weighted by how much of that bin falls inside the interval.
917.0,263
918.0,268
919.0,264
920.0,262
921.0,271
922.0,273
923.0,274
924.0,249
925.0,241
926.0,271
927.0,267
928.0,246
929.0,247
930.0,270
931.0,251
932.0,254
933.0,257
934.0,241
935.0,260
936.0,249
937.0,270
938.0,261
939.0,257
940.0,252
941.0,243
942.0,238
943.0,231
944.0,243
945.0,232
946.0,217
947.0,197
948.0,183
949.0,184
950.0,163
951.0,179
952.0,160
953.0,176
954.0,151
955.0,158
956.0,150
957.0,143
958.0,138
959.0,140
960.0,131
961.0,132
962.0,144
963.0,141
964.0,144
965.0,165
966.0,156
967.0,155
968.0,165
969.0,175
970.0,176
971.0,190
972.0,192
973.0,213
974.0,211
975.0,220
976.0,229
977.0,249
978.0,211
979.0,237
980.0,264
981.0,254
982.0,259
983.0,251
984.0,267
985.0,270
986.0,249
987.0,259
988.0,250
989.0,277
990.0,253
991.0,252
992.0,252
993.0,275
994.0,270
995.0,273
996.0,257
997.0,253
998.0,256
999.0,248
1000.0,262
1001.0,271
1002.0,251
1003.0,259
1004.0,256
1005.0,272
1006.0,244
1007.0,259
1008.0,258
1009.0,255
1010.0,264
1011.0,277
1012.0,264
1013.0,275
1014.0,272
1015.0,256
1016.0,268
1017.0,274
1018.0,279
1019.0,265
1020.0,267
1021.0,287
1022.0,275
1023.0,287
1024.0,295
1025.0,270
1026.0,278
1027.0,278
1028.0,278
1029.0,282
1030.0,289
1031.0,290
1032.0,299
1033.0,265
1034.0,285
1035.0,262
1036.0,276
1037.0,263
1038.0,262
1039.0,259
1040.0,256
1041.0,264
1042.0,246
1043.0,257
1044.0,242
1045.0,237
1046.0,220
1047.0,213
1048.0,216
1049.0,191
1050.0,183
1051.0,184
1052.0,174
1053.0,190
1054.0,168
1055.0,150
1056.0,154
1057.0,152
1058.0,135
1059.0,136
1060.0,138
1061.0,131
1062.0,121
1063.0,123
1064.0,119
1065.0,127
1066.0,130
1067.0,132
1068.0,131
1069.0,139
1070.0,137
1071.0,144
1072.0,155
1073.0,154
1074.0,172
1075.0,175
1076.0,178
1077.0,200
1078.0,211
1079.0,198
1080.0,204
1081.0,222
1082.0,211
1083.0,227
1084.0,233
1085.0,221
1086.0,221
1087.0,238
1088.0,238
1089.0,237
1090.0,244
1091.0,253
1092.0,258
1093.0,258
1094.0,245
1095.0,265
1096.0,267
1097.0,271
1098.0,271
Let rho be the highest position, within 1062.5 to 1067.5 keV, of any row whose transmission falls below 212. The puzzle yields 1067.0 keV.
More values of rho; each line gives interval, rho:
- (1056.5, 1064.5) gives 1064.0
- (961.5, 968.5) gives 968.0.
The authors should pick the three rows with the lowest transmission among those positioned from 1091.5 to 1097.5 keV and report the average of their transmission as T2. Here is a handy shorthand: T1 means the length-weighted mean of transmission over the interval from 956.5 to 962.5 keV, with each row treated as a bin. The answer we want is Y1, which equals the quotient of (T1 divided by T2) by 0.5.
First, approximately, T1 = 138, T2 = 254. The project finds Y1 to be 1.09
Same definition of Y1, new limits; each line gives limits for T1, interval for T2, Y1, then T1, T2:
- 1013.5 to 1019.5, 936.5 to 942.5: 2.20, 269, 244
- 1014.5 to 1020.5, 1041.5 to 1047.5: 2.40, 268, 223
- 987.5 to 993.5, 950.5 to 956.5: 3.40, 260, 153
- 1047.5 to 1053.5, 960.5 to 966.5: 2.73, 190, 139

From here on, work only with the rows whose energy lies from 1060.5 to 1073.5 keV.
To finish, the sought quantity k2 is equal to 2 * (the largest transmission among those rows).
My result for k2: 310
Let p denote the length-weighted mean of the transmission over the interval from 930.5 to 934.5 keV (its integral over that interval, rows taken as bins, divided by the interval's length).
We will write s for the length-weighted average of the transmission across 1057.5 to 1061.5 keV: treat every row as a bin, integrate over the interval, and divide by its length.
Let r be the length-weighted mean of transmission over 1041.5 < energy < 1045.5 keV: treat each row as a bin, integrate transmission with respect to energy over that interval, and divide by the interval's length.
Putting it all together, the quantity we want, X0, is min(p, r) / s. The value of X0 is 1.82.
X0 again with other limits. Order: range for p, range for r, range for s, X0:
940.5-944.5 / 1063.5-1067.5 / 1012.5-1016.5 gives 0.47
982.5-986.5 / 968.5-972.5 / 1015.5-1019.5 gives 0.67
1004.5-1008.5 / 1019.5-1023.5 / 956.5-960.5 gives 1.87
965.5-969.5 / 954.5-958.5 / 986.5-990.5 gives 0.57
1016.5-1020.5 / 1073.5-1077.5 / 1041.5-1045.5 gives 0.74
